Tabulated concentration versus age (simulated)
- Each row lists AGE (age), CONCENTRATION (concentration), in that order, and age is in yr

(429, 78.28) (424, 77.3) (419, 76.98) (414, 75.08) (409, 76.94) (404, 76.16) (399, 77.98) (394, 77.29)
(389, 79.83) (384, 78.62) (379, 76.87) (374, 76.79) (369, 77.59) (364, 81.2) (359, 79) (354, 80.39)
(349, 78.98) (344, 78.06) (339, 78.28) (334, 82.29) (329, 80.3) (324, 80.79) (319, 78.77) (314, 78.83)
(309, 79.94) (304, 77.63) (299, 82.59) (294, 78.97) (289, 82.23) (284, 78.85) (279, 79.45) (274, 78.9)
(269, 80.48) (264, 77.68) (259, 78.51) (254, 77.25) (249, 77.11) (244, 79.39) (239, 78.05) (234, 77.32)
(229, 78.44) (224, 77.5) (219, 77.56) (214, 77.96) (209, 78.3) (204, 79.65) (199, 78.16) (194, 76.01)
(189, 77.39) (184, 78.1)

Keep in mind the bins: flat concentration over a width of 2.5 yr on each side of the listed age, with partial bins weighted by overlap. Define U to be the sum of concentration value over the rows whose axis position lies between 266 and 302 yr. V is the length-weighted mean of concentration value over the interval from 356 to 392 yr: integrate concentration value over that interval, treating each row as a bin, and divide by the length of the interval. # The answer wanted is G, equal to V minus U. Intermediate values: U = 561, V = 78.6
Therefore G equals -483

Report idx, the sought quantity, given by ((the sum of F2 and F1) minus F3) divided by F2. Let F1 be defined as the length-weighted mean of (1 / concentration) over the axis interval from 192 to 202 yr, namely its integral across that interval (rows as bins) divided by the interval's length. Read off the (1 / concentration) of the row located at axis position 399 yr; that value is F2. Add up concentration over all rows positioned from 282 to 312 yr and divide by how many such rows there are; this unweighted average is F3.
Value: -6239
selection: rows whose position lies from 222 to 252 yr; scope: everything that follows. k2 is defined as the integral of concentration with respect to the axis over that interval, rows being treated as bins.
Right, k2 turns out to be 2339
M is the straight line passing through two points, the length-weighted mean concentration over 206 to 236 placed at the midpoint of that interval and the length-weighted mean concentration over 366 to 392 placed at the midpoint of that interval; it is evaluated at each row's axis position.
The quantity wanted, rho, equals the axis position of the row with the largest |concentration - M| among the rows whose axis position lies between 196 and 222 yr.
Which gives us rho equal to 204 yr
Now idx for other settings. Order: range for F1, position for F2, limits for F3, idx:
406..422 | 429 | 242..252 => -6123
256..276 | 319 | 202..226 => -6157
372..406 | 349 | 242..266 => -6157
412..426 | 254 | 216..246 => -6027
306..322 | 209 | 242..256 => -6099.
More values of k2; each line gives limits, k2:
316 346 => 2393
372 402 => 2337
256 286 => 2369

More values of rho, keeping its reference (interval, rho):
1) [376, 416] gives 414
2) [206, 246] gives 244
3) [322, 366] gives 334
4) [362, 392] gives 364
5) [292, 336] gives 299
